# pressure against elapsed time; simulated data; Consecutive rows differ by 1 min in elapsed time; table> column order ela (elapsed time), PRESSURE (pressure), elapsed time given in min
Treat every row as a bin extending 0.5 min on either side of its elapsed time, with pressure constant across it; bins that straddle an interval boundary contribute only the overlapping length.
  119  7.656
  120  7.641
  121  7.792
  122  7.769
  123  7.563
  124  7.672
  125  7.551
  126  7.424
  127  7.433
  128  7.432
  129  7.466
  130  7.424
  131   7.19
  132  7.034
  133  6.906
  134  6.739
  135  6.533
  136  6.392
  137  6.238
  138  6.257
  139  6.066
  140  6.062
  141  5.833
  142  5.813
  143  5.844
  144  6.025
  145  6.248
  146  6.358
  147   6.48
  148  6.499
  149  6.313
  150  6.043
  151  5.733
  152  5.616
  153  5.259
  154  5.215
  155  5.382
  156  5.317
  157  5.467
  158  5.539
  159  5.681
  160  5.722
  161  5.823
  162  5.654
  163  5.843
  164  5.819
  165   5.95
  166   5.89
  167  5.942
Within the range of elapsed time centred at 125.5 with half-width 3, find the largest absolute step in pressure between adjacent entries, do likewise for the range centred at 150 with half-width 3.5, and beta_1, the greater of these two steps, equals 0.357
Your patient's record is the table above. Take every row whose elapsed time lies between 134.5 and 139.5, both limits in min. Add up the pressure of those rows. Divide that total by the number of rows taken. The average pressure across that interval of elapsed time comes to 6.30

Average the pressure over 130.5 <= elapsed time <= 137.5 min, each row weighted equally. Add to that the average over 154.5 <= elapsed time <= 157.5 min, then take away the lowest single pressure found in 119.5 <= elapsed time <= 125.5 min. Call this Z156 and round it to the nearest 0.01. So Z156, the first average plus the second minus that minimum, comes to 4.56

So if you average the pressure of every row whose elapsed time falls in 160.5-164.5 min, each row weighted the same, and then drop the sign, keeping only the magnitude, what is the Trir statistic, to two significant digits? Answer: 5.8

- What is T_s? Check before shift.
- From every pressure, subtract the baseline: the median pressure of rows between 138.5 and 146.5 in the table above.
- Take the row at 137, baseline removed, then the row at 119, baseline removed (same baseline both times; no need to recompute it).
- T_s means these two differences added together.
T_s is 1.8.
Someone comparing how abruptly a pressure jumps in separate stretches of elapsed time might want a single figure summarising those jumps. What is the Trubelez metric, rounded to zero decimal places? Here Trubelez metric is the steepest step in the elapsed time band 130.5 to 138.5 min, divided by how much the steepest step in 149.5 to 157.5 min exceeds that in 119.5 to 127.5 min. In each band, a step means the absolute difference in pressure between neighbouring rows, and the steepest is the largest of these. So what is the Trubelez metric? 1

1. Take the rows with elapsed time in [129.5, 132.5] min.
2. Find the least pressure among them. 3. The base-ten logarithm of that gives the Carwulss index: 0.85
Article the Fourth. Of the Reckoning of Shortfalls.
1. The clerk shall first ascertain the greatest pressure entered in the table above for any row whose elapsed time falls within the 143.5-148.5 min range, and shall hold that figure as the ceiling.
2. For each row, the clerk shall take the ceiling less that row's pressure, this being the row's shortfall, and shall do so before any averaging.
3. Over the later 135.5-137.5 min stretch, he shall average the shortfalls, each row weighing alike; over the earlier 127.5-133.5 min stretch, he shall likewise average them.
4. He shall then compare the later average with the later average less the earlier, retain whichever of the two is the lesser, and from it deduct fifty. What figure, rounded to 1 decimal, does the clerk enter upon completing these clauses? -49.8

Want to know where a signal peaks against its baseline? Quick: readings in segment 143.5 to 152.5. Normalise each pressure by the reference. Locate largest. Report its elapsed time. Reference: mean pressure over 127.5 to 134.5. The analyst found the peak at 148 min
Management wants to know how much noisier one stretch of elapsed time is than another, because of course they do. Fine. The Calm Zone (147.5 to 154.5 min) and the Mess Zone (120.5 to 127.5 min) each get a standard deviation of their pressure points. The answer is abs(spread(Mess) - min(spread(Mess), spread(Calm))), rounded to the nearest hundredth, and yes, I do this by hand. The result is 0.00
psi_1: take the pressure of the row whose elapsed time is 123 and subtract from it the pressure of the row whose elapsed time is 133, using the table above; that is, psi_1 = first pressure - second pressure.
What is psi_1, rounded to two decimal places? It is 0.66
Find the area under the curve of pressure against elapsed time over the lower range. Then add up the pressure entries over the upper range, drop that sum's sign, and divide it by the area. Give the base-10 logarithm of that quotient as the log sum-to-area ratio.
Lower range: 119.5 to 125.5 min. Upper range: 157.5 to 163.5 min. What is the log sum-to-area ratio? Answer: -0.13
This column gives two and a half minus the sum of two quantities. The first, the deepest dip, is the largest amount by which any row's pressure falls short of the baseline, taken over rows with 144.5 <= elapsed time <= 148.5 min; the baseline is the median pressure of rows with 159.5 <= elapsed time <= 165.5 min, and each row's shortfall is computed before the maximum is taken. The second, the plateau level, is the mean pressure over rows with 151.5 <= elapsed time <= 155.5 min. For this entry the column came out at -2.4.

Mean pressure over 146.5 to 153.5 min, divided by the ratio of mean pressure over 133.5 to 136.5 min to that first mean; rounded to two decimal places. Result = 5.48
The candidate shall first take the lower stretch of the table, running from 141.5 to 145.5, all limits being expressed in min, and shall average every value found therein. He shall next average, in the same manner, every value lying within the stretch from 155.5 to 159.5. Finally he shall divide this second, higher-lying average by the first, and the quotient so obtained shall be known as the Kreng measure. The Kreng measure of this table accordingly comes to 0.92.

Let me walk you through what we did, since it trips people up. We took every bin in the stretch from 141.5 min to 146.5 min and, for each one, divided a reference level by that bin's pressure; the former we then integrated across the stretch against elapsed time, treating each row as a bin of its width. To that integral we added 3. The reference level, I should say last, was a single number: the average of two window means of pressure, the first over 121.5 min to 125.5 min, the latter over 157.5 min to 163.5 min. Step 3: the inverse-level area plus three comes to 8.52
